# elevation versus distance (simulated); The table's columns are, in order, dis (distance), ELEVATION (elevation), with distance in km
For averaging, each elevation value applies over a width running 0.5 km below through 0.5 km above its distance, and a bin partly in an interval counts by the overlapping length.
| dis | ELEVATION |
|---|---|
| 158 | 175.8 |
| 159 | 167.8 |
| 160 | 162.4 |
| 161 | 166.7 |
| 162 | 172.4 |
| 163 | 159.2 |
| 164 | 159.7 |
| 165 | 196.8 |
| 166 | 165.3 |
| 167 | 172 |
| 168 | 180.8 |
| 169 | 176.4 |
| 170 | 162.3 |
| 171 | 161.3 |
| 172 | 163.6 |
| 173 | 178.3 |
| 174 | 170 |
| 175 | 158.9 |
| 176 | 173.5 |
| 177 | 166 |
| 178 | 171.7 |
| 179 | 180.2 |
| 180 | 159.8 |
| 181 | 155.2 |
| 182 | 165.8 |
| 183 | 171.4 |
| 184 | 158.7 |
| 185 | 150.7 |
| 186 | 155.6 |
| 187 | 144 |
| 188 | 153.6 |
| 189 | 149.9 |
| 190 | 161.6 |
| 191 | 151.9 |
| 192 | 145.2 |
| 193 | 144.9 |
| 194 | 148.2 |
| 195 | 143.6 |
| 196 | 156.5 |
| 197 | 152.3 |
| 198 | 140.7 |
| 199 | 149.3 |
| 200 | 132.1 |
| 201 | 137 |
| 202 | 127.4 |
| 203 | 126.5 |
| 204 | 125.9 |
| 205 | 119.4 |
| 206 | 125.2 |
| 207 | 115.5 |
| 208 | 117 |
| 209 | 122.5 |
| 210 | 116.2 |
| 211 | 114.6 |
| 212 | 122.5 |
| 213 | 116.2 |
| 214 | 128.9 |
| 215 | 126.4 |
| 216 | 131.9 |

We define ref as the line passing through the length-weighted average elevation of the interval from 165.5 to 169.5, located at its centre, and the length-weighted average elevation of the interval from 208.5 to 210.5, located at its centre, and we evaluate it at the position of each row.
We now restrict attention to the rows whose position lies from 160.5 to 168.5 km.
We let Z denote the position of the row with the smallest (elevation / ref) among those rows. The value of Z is 163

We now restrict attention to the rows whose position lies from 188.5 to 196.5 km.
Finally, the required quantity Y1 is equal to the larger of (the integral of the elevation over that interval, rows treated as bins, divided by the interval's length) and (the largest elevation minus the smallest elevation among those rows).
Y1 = 150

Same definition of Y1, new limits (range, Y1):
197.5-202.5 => 137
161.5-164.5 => 164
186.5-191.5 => 152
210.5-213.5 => 118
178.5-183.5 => 166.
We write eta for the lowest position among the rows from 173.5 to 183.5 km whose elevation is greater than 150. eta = 174 km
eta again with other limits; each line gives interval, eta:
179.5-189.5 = 180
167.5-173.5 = 168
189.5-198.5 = 190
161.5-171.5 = 162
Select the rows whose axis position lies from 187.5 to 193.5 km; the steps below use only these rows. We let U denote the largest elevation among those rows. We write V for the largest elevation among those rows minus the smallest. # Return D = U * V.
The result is 2699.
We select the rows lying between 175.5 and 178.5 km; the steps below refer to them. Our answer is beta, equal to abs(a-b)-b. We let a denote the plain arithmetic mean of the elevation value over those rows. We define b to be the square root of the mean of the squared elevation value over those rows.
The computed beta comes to -170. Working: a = 170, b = 170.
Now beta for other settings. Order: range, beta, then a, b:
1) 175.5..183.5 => -168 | 168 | 168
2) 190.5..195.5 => -147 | 147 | 147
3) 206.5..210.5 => -118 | 118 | 118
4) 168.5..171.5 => -167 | 167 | 167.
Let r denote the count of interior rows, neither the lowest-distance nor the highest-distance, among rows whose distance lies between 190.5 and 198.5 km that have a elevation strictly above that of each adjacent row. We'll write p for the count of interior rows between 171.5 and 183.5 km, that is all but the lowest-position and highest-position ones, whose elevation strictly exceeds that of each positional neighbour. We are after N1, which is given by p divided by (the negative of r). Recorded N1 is -1.5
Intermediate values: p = 3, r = 2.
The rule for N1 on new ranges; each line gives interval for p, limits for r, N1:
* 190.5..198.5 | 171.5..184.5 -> -0.5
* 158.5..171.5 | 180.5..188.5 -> -1.5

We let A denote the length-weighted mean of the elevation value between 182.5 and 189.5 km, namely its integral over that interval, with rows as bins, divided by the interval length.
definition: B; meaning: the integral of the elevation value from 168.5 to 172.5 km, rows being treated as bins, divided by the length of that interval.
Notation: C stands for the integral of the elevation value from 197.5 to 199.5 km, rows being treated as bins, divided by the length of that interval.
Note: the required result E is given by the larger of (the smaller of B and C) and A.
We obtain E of 155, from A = 155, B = 166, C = 145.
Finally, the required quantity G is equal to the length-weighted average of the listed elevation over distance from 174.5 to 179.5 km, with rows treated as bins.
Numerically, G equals 170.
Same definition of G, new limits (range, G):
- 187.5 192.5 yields 152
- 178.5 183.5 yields 166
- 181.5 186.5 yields 160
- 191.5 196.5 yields 148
